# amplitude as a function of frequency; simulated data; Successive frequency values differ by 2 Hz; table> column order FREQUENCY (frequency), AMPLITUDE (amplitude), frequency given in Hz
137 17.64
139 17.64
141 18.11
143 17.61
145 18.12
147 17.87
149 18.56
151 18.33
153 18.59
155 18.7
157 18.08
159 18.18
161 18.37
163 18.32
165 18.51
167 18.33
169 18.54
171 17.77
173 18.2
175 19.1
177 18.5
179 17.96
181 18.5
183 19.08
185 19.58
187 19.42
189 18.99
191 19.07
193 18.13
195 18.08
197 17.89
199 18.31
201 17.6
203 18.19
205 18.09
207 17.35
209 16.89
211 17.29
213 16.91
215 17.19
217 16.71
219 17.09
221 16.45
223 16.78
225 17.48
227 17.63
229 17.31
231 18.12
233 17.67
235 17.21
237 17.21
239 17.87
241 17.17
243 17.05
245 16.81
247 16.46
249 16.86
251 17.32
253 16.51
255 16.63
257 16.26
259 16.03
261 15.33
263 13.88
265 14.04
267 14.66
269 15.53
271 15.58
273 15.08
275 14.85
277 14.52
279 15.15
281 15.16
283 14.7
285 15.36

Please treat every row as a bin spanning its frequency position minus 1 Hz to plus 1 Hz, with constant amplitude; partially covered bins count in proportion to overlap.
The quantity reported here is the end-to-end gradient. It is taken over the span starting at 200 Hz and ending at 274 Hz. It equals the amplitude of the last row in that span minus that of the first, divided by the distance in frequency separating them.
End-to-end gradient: -0.035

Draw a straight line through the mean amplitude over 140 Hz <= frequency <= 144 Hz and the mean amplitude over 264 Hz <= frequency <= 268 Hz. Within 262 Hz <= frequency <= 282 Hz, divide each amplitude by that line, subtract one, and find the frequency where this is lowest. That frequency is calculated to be 263 Hz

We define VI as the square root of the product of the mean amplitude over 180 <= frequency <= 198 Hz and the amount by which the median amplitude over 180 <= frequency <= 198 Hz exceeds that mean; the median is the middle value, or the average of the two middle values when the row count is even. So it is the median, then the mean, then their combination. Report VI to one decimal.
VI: 2.1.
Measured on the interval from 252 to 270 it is 1.2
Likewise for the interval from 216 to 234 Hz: 1.0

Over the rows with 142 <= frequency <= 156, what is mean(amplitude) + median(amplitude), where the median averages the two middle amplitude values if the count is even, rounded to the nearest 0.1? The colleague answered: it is 36.6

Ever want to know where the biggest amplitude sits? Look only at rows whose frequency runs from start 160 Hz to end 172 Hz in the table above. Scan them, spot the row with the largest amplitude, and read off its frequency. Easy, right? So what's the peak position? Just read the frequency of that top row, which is 169 Hz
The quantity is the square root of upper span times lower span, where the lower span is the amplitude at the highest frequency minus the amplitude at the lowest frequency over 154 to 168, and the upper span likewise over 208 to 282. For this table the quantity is 0.8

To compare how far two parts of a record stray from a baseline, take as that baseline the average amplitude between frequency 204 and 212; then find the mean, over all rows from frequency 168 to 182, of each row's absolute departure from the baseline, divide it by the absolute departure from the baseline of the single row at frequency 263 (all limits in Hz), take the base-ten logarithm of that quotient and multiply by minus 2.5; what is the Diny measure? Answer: 1.4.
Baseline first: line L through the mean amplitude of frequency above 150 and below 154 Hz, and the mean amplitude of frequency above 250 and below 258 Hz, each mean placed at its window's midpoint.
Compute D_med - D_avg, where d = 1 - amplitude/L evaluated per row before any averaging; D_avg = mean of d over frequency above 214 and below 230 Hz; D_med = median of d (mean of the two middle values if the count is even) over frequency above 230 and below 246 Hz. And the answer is -0.024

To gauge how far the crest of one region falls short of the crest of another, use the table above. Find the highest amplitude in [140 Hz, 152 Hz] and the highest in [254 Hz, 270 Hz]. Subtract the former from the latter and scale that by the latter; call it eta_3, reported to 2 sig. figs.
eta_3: -0.12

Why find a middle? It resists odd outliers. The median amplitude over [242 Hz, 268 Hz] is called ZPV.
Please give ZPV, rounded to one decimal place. 16.5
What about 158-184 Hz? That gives 18.4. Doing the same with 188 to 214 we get 18.1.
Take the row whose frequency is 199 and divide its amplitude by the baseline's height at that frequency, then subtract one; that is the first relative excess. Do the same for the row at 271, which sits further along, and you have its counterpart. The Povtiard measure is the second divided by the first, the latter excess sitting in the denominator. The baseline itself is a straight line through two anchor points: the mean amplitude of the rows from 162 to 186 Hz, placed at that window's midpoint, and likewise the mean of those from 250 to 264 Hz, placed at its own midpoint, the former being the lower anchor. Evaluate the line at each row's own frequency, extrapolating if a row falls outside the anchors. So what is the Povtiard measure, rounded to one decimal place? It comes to 0.0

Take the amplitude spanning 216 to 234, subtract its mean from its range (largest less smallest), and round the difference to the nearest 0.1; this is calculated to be -15.6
